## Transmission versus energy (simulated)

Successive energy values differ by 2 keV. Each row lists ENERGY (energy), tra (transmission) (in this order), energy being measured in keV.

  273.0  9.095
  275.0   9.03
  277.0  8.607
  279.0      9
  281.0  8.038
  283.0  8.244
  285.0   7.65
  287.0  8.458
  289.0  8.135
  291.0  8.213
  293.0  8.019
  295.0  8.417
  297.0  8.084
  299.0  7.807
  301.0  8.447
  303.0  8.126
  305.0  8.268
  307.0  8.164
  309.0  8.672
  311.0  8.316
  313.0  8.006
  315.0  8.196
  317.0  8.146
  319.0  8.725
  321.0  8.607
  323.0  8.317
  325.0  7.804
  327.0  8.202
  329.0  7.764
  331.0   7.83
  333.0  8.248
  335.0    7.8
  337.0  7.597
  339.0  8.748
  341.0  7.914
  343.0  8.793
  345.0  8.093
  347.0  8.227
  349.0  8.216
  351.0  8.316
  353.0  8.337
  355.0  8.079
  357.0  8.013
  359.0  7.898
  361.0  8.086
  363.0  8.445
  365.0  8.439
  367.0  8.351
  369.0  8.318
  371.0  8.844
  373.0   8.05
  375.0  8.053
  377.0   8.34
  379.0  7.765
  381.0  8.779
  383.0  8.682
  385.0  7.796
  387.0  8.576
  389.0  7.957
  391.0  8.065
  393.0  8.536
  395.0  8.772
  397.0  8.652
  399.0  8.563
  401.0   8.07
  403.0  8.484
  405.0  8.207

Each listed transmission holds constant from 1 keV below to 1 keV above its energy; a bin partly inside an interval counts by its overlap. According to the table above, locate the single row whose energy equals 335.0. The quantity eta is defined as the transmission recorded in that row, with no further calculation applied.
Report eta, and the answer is 7.8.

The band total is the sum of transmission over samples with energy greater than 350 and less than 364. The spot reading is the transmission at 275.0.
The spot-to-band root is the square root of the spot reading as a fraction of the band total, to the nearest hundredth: 0.40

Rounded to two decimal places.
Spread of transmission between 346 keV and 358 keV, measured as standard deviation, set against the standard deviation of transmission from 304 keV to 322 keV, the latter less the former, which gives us 0.13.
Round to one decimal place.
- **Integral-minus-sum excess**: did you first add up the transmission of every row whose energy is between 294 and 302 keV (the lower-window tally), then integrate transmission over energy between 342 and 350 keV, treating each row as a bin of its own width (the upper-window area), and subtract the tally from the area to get 33.9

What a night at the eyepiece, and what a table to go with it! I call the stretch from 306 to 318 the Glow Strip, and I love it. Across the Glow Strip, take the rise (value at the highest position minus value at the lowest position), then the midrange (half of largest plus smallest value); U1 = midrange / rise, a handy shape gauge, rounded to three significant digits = -463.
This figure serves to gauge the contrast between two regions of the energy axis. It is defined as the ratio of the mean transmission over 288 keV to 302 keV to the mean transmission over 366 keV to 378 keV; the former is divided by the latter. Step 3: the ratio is 0.98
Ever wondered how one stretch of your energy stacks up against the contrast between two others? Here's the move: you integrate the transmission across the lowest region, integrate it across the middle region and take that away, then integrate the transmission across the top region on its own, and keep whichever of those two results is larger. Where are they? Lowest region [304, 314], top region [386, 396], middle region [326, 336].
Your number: 83.8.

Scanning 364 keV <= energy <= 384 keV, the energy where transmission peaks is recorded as 371.0 keV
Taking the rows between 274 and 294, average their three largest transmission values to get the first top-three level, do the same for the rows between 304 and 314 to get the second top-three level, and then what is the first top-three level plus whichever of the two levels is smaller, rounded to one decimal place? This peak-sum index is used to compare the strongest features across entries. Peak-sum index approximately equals 17.3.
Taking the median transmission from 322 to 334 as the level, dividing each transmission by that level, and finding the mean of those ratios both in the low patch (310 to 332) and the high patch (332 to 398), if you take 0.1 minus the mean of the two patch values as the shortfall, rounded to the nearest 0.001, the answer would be -0.925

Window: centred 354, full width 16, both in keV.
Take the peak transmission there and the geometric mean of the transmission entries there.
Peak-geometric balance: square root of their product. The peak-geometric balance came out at 8.24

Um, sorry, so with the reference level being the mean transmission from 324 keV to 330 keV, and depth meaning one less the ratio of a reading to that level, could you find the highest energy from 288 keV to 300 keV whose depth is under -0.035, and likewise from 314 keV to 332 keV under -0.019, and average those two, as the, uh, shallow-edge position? 311 keV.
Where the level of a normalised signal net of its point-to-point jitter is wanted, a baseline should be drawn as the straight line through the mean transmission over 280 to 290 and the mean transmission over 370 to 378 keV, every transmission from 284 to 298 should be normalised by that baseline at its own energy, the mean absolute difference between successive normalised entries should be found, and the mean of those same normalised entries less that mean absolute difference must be 0.959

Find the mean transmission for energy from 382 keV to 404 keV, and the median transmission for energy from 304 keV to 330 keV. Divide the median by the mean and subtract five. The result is -4.02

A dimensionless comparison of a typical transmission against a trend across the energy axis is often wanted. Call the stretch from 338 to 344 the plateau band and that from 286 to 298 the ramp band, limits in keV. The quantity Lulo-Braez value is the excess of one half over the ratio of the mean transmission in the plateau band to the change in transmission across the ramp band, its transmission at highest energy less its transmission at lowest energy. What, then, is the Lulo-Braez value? 23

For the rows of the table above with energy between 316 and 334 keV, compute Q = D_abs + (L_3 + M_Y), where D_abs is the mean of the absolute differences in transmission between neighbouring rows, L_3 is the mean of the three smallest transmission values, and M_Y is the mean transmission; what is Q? 16.3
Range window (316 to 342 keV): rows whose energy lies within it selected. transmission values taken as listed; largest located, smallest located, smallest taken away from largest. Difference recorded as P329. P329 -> 1.2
